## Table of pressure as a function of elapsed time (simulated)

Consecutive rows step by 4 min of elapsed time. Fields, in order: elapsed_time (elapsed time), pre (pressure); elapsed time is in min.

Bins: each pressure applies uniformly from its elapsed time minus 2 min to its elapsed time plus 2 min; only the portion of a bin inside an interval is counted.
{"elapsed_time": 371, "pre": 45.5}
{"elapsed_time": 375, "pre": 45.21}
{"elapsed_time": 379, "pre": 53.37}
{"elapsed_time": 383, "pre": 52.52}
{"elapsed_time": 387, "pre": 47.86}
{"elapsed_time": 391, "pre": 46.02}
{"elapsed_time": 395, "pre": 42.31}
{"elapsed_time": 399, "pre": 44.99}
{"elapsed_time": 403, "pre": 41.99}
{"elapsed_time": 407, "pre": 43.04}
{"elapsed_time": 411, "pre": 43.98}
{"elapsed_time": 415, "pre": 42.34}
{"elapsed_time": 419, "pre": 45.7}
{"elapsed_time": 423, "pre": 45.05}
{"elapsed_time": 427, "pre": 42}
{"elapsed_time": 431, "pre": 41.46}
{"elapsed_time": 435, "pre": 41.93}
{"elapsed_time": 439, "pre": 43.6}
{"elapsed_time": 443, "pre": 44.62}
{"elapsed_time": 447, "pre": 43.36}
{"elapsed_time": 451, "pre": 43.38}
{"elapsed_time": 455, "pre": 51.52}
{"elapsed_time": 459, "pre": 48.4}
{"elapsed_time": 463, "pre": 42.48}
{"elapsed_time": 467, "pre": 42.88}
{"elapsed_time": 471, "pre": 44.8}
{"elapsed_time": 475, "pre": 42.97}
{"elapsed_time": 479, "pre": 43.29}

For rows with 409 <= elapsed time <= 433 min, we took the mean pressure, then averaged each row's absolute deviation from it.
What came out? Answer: 1.5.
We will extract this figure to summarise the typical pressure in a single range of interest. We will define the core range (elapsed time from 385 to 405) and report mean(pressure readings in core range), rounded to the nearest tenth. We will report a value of 44.6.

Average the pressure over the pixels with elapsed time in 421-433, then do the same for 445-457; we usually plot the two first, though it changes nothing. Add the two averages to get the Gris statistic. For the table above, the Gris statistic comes 88.9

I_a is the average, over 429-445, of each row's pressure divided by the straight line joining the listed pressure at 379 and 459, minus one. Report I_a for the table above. -0.138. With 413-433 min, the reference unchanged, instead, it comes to -0.145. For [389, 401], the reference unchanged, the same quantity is -0.152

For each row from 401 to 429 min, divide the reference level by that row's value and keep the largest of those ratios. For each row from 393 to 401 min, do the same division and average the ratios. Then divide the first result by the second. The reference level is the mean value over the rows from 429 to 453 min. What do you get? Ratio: 1.04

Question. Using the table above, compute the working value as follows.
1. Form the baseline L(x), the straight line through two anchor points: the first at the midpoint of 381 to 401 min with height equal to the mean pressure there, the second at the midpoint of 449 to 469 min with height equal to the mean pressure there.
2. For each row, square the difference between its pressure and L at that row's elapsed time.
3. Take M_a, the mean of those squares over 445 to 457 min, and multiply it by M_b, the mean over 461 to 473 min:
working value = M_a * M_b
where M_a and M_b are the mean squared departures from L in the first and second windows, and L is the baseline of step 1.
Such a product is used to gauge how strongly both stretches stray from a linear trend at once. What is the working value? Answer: 92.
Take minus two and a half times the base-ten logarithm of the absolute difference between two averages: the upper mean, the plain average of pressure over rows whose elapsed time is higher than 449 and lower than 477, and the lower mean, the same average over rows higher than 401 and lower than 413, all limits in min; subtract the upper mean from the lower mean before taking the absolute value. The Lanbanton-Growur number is -0.86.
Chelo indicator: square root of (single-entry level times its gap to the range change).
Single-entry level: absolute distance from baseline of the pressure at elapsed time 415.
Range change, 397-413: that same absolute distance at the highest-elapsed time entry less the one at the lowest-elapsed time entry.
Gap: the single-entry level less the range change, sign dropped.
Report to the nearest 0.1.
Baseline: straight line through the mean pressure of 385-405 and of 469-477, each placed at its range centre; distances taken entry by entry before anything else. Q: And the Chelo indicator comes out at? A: 2.0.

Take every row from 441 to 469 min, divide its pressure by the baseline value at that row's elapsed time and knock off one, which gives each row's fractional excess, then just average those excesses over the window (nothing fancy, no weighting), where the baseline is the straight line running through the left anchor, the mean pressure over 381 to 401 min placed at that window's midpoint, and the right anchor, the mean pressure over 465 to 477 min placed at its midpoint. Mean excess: 0.02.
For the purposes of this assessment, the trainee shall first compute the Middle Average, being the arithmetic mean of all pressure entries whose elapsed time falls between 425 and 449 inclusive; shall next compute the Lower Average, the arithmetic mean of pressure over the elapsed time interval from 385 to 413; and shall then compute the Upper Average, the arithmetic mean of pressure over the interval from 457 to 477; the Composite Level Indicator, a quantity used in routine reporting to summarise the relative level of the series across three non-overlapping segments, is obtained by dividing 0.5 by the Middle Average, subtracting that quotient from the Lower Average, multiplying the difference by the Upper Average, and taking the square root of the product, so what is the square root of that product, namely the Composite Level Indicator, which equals 44.3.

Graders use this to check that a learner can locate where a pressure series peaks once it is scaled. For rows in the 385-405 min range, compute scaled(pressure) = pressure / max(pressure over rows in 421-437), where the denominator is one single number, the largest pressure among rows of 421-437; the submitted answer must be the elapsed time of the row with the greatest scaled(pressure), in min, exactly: 387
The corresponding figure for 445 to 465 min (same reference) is 455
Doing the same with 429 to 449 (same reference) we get 443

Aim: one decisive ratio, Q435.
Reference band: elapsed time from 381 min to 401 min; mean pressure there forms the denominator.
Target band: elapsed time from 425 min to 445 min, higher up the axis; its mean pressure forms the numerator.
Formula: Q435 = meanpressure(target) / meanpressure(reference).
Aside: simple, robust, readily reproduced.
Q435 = 0.91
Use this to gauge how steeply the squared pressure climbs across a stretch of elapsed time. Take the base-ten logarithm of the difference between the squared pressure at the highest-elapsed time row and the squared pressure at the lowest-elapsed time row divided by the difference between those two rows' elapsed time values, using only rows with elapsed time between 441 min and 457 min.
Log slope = 1.7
